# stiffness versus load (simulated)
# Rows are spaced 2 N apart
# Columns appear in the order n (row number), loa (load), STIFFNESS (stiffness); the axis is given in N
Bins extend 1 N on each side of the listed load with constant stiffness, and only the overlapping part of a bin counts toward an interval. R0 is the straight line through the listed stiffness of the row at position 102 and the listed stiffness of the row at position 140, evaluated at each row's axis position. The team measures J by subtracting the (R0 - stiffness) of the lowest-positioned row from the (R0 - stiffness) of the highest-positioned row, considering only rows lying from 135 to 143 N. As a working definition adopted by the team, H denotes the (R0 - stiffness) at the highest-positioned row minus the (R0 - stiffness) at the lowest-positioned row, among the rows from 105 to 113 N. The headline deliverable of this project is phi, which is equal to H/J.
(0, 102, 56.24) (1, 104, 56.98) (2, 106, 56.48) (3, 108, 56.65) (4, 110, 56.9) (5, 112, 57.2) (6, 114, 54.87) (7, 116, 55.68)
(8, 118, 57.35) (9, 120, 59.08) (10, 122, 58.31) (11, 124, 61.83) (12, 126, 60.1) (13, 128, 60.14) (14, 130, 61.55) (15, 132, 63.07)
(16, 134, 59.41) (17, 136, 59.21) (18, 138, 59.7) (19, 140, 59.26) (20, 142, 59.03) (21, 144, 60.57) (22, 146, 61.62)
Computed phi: -0.37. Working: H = -0.2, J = 0.7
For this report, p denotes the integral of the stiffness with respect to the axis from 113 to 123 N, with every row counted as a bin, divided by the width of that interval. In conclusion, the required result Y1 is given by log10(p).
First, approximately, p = 57.1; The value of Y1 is 1.76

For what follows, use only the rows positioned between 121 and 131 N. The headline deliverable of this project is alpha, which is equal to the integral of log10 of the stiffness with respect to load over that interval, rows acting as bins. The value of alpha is 17.8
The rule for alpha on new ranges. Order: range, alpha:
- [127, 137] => 17.8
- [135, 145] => 17.7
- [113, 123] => 17.6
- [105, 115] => 17.5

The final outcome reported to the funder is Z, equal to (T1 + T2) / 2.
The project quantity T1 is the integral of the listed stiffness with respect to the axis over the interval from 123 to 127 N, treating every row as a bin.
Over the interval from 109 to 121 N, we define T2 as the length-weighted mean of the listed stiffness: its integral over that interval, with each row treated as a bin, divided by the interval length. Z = 150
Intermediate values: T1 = 244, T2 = 56.8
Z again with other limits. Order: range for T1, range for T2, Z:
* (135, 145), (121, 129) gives 328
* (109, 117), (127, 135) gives 255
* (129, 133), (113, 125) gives 154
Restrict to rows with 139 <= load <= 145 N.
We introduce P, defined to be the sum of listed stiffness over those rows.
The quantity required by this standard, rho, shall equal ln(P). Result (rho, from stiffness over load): 5.19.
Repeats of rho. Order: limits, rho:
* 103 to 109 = 5.14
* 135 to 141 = 5.18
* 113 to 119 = 5.12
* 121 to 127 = 5.19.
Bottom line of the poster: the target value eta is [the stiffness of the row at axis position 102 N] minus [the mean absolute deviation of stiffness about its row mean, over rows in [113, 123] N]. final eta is 54.8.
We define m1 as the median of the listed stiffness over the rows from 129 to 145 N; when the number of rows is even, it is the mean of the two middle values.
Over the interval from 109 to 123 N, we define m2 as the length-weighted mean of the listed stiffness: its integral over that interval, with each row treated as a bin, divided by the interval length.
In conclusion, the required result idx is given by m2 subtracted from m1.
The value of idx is 2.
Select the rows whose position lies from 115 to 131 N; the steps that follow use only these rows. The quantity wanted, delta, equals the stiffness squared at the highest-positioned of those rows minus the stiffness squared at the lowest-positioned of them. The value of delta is 688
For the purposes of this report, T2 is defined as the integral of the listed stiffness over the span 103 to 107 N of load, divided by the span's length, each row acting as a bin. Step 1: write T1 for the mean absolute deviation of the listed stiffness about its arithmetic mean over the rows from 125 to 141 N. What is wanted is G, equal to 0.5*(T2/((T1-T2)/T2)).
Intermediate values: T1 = 1.0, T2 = 56.7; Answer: -28.9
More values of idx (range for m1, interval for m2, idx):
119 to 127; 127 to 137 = -1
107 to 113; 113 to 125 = -1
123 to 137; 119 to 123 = 1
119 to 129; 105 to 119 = 4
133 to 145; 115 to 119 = 3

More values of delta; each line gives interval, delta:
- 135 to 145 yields 163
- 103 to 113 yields 25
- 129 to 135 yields -259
